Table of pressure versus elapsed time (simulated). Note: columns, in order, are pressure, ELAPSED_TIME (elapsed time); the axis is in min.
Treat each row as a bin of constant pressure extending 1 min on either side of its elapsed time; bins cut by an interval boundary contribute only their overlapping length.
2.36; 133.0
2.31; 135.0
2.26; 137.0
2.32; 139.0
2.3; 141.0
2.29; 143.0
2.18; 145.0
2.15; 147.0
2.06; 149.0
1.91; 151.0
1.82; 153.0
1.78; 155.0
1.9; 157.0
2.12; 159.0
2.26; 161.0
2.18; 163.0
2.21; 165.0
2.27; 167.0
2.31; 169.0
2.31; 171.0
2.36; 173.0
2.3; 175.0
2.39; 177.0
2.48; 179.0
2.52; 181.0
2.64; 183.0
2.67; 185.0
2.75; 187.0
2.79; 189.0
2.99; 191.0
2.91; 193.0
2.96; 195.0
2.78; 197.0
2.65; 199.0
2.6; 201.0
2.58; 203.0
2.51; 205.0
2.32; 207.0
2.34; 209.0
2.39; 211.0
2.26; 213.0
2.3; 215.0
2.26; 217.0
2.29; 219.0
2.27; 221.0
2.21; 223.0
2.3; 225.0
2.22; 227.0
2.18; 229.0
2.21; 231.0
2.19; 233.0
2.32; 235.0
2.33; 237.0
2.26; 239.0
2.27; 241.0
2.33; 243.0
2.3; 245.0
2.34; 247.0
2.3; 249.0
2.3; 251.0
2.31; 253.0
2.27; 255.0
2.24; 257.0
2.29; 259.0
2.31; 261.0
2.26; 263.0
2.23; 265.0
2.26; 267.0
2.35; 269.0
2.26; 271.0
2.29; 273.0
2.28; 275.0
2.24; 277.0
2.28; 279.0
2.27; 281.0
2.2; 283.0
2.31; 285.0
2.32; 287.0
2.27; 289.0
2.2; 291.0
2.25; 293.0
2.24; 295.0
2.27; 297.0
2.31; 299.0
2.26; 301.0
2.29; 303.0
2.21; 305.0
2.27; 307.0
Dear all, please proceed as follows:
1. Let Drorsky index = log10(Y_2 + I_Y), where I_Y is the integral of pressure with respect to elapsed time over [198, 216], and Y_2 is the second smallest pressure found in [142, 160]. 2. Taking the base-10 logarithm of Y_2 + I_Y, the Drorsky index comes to 1.660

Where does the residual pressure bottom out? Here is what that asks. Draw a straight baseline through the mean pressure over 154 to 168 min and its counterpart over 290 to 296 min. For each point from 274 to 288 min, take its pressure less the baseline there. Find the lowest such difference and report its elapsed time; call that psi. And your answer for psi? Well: 283.0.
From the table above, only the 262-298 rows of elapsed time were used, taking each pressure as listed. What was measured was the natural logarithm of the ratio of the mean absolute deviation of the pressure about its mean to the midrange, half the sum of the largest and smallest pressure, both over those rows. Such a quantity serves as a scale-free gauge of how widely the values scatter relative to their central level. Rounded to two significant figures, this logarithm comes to -4.4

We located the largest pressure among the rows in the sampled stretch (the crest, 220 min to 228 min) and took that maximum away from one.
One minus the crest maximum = -1.30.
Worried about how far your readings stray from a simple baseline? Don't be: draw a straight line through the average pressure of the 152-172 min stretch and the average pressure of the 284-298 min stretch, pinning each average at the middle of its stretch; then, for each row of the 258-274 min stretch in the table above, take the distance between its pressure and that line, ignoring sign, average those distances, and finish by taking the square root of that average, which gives 0.21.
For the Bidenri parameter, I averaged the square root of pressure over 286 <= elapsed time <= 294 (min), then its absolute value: 1.503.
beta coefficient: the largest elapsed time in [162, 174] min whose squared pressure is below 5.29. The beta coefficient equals 167.0 min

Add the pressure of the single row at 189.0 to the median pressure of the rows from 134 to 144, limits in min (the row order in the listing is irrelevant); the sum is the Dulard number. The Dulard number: 5.1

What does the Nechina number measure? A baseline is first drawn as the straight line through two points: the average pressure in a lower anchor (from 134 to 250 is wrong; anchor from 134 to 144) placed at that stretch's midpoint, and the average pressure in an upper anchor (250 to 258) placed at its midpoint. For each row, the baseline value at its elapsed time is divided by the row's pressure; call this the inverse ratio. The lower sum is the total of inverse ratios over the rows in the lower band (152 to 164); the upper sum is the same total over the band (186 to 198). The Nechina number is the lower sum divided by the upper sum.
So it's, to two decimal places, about 1.44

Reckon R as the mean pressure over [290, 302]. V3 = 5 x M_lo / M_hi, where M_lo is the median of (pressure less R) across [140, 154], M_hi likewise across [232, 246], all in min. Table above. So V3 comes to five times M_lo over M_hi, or -12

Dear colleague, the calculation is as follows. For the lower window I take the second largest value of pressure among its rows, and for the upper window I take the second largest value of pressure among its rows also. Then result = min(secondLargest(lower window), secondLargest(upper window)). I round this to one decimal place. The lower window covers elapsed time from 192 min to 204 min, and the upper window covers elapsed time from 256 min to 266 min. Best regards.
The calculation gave 2.3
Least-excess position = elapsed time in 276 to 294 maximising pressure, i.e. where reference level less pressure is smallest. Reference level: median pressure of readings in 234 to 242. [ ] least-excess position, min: 287.0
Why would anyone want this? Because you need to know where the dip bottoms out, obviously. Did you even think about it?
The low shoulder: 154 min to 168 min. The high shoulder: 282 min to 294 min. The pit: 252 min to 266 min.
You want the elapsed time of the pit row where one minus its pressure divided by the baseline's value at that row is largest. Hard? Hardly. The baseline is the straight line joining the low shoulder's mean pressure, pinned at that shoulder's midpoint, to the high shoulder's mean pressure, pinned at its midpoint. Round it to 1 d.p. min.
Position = 265.0 min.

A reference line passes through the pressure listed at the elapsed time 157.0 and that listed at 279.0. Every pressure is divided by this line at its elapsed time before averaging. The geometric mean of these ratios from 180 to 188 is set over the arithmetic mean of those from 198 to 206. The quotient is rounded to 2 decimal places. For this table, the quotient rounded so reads 1.05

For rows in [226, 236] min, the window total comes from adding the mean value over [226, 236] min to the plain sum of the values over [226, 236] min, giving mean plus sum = 13.3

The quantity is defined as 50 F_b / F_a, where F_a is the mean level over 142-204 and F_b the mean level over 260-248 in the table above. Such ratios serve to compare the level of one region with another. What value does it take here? 48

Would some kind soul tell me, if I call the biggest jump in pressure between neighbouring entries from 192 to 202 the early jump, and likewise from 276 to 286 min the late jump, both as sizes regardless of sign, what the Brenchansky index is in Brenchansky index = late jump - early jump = -0.07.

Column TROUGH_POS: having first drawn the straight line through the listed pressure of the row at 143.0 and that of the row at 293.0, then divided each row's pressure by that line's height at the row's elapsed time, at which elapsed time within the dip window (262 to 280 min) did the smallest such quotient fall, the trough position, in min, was 265.0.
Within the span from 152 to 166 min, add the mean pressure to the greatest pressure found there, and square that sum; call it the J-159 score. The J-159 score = 18.5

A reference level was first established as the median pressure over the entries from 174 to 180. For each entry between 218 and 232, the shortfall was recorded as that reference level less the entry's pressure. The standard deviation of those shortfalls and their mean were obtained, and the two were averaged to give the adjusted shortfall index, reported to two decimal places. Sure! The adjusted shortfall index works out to 0.10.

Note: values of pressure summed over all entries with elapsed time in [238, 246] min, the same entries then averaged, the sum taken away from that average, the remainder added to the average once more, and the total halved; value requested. -2.29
